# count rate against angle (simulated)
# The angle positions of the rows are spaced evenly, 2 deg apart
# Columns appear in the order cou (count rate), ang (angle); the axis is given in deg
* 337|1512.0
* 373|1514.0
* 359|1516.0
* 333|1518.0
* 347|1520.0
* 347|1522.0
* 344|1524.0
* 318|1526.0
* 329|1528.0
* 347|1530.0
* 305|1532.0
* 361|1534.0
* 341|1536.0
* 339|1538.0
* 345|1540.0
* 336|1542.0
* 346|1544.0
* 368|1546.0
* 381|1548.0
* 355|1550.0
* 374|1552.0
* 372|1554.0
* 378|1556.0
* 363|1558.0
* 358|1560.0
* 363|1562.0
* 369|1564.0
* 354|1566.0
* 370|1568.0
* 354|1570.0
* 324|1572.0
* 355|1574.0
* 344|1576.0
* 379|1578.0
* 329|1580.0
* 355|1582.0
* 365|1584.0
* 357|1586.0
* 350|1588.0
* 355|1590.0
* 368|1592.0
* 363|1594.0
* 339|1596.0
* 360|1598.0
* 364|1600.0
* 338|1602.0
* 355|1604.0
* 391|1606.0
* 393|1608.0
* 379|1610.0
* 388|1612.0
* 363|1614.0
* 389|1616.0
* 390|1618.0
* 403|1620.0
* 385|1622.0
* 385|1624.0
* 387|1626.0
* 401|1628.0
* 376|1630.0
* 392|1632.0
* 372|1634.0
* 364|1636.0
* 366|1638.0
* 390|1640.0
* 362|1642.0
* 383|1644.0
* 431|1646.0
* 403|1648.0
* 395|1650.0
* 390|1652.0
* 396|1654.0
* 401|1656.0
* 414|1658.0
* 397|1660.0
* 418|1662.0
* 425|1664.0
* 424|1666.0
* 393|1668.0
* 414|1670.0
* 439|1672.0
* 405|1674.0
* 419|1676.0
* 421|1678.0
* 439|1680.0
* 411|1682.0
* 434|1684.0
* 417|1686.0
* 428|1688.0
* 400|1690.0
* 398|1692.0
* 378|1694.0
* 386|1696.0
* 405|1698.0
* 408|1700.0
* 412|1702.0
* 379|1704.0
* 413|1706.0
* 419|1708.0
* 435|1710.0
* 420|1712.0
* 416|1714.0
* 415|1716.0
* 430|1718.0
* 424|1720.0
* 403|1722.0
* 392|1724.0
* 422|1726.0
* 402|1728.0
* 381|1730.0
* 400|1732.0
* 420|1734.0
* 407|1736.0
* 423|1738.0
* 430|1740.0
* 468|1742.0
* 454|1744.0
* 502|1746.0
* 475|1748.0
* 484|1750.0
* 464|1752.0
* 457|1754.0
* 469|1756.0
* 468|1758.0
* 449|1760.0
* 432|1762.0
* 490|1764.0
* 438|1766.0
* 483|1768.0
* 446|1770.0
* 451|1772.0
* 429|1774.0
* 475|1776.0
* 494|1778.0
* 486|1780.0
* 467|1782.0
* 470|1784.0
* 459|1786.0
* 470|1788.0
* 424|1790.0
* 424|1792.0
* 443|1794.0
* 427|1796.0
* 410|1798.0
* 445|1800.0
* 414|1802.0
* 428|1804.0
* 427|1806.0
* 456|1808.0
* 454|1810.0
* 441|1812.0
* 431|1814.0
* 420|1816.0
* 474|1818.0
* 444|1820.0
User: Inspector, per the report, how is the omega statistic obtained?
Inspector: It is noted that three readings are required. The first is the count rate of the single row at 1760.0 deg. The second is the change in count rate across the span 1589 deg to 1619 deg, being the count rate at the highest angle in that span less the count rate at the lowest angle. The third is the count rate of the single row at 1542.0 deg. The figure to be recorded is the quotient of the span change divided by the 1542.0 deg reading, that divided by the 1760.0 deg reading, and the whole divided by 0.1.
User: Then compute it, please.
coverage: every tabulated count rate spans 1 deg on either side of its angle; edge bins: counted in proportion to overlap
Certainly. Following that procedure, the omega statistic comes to 0.0023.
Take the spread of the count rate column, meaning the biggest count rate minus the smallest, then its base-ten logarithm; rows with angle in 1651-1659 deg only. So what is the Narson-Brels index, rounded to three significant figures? 1.38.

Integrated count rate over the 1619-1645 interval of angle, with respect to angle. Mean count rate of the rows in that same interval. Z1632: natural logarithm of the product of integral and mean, 15.1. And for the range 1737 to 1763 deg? 15.5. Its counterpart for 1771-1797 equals 15.5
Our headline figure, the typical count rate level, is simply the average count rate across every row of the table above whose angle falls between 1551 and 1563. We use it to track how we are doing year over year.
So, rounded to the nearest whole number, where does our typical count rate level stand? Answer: 368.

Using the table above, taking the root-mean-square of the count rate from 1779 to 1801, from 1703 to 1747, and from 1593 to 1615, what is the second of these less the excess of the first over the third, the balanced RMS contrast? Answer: 340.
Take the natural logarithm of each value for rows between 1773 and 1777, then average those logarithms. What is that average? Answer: 6.11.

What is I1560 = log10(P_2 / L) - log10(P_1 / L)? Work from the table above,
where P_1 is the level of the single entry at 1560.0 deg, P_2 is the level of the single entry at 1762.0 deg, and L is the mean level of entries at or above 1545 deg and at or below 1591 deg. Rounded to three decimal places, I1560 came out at 0.082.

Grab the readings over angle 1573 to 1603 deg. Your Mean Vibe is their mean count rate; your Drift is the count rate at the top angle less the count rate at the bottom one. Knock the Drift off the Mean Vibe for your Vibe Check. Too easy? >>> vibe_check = 372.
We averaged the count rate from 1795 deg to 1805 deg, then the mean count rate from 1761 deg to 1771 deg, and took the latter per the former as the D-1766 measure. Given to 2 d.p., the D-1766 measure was 1.08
